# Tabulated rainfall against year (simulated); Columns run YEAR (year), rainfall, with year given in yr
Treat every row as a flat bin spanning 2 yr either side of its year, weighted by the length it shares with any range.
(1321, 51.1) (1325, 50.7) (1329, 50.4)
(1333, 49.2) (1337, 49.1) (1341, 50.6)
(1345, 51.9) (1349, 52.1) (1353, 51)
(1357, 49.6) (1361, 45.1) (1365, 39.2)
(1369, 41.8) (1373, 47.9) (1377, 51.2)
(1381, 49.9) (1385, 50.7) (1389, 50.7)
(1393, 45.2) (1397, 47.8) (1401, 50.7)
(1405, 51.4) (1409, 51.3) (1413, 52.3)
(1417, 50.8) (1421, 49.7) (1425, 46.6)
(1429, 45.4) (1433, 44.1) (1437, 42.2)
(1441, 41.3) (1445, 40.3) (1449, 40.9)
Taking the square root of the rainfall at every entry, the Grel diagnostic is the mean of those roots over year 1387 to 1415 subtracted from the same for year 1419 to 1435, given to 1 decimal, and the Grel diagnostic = -0.2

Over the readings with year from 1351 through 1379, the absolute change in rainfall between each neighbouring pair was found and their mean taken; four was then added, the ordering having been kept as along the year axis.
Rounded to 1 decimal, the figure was 8.0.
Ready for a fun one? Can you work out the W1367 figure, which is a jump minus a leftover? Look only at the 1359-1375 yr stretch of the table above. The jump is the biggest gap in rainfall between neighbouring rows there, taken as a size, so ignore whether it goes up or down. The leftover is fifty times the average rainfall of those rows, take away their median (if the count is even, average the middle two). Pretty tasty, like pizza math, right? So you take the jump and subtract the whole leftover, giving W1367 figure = -2125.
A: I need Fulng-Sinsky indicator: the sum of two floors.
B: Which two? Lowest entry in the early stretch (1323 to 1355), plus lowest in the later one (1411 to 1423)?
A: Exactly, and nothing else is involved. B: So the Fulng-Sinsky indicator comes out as 98.8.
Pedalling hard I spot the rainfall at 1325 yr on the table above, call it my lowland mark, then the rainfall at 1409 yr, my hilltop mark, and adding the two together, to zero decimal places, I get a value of 102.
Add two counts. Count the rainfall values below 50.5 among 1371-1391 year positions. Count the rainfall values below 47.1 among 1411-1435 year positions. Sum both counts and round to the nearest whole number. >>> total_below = 5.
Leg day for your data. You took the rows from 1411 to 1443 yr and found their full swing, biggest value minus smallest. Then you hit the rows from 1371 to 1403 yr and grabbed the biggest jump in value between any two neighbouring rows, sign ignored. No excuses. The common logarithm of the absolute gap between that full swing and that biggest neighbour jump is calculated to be 0.74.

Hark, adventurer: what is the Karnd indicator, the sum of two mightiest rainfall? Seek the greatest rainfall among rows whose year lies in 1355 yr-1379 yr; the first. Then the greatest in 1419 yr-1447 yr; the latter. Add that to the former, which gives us 101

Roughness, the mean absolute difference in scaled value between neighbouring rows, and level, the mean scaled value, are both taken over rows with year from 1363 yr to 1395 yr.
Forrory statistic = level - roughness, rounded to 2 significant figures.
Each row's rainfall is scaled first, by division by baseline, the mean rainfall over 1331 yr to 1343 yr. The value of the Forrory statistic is 0.89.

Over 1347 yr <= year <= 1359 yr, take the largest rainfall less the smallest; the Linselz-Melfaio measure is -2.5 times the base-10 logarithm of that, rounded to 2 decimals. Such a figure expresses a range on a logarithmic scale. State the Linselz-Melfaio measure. -0.99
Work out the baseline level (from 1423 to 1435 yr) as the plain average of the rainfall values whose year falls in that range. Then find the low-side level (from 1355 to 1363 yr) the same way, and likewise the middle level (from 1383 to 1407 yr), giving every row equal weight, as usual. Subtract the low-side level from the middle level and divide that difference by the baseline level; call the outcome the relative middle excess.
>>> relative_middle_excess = 0.05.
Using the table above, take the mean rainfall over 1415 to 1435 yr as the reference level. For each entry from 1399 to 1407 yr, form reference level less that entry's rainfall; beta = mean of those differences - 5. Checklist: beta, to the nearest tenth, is -8.7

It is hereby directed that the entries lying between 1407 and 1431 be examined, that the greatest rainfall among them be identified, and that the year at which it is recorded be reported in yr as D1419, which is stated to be 1413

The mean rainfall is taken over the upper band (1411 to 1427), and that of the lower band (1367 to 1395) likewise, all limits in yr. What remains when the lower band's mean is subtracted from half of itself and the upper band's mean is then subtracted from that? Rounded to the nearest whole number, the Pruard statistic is -74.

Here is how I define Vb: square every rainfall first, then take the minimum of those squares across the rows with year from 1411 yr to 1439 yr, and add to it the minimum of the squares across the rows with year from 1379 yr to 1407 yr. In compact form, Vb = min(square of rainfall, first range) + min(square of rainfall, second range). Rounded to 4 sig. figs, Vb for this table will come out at 3824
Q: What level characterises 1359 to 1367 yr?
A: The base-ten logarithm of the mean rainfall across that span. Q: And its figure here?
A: 1.625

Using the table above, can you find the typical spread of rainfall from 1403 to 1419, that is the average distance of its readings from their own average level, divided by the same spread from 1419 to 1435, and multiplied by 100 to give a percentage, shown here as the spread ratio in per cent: 25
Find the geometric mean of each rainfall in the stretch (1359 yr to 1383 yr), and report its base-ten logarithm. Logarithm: 1.66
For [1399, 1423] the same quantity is 1.71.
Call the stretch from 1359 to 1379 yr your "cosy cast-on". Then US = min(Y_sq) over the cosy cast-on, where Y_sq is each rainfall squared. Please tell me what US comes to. 1537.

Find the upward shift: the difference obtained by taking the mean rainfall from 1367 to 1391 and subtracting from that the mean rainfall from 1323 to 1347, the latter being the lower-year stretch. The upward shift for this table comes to -1.6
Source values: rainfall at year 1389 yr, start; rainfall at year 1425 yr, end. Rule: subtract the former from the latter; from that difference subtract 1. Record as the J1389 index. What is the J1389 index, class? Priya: -5.1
